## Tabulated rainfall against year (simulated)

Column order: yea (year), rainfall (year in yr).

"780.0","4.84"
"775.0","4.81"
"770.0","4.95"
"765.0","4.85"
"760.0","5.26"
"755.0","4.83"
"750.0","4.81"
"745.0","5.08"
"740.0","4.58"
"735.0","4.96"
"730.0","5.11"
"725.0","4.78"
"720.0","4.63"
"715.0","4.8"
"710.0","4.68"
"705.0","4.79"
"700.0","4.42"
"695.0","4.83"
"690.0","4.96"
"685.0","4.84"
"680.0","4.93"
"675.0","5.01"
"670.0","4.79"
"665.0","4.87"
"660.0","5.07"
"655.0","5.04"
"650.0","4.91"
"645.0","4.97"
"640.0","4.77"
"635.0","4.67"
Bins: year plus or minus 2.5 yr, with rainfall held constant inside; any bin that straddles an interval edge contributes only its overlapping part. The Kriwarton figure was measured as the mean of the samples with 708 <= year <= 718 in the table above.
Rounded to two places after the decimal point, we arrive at 4.74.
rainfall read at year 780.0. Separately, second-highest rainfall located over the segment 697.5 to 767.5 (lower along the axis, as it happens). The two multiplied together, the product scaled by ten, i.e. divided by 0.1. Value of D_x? 247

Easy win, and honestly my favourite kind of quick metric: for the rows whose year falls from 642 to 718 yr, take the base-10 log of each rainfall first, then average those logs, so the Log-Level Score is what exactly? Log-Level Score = 0.686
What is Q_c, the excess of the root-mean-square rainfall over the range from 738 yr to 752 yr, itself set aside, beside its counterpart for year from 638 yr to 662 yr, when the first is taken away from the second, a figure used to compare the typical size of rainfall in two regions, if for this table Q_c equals 0.13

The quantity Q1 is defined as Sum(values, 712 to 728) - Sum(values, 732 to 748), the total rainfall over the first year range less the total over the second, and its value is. -0.4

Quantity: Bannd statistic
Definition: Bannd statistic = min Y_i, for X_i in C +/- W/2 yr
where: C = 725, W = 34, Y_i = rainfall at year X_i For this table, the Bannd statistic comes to 4.58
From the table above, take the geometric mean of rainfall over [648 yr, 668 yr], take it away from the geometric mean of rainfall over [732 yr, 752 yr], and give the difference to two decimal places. -0.12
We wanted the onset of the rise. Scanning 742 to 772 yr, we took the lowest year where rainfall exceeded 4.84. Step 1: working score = 745.0 yr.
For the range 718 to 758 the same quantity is 730.0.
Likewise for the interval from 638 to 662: 645.0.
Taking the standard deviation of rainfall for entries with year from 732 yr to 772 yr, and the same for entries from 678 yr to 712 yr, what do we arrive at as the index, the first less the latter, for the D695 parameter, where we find 0.019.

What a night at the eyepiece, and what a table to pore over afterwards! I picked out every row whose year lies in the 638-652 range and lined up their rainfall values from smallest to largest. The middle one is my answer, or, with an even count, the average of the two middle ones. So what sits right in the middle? 4.91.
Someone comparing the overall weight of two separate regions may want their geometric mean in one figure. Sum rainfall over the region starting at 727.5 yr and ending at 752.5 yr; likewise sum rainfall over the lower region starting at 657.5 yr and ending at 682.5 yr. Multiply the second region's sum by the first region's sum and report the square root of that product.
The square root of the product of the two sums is 24.6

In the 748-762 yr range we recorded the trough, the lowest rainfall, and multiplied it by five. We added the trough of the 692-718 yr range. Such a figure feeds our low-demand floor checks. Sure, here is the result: 28.5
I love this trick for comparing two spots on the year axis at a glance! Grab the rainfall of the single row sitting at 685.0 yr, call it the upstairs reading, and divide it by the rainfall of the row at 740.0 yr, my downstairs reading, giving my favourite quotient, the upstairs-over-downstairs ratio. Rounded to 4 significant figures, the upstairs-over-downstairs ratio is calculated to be 1.057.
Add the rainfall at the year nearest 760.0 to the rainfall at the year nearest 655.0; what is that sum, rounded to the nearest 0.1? 10.3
